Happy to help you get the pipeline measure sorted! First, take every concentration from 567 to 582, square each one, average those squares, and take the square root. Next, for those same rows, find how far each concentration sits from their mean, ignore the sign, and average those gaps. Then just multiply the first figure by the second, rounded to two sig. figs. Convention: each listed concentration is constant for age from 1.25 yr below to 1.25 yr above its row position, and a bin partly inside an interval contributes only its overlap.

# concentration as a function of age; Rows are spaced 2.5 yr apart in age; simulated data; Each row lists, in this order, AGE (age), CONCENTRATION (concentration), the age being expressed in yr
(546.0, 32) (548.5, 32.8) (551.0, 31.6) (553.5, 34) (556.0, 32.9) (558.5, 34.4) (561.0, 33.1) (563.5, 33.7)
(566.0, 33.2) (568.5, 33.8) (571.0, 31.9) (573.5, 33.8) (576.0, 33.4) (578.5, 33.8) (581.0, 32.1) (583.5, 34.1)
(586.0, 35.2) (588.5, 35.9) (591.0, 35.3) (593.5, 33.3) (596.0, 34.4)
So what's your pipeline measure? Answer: 25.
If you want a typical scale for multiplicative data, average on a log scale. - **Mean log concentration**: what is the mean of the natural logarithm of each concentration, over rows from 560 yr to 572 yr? 3.50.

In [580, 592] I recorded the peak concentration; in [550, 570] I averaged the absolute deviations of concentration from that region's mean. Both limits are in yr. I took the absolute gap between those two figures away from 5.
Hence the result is -30.3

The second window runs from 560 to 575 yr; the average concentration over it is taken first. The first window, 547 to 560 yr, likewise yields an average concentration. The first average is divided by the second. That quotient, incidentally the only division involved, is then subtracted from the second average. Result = 32.3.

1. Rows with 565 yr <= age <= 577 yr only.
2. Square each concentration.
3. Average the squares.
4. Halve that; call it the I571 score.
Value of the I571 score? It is 552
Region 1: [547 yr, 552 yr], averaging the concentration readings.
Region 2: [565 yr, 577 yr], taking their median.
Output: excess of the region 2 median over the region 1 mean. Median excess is 1.2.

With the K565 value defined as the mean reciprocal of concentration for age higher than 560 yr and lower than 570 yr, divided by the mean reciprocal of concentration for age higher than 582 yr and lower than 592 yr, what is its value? 1.05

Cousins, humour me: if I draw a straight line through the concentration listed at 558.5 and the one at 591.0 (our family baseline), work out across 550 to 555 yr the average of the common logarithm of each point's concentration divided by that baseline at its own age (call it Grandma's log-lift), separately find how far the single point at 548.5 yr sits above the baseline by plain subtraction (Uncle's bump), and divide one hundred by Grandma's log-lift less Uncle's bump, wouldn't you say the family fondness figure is 77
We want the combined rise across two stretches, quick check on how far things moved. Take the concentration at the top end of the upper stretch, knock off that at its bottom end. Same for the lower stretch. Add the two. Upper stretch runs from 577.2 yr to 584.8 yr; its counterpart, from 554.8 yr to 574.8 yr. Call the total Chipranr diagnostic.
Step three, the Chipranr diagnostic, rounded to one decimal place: 1.2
